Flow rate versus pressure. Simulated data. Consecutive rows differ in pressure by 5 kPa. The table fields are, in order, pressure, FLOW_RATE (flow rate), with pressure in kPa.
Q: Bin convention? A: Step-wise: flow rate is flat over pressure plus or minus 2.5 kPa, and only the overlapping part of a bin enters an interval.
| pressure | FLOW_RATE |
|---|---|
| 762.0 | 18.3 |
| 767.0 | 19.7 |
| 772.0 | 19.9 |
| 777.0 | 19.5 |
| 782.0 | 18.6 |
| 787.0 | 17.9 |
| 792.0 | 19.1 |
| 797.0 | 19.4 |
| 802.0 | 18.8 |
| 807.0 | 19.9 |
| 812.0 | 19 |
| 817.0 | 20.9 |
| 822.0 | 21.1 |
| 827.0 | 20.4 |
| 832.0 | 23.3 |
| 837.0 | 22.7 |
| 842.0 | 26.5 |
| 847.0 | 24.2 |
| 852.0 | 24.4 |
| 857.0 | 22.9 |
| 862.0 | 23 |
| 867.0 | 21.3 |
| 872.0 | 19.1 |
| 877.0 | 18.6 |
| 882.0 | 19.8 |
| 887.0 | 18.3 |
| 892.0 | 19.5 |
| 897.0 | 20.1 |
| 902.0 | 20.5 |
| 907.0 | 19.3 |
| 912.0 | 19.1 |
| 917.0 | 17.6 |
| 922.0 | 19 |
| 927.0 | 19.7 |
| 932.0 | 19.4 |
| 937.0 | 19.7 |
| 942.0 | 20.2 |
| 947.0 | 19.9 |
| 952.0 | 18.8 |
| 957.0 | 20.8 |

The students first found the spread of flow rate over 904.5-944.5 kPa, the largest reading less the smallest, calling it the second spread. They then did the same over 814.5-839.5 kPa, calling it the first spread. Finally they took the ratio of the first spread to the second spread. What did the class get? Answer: 1.1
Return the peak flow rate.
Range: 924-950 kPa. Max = 20.2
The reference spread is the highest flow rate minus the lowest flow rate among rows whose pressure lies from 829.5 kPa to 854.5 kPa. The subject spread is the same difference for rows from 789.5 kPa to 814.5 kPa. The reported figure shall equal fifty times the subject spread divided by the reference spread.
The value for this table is 14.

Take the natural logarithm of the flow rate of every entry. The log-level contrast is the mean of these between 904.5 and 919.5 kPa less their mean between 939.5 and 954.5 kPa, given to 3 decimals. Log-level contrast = -0.051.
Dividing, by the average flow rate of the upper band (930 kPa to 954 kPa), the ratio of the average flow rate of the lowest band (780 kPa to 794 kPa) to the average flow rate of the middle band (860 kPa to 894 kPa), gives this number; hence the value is 0.0474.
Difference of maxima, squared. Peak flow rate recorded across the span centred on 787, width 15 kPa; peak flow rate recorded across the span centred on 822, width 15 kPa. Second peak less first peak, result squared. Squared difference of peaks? 4.0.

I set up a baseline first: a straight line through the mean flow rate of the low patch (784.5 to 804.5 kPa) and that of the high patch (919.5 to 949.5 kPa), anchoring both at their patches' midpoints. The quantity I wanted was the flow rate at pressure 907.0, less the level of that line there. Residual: -0.18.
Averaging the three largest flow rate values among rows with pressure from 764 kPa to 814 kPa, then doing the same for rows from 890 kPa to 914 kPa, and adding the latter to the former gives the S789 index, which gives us 39.9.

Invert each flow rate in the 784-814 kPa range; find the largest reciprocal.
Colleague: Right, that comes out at 0.0559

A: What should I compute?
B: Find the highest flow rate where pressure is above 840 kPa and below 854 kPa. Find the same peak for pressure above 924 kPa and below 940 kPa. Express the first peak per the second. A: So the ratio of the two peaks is 1.35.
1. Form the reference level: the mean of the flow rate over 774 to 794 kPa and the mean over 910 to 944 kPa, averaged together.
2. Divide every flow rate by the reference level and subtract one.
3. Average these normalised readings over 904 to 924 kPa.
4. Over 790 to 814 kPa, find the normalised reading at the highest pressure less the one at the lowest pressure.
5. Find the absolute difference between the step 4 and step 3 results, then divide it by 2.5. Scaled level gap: 0.00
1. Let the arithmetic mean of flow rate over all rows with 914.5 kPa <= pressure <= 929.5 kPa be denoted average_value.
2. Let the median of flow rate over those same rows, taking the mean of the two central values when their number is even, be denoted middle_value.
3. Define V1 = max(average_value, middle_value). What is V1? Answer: 19.0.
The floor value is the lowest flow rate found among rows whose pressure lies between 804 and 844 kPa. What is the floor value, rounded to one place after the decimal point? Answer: 19.0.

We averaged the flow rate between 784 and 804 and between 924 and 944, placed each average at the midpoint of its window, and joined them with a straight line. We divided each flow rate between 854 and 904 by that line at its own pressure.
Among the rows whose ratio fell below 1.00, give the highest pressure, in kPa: 887.0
